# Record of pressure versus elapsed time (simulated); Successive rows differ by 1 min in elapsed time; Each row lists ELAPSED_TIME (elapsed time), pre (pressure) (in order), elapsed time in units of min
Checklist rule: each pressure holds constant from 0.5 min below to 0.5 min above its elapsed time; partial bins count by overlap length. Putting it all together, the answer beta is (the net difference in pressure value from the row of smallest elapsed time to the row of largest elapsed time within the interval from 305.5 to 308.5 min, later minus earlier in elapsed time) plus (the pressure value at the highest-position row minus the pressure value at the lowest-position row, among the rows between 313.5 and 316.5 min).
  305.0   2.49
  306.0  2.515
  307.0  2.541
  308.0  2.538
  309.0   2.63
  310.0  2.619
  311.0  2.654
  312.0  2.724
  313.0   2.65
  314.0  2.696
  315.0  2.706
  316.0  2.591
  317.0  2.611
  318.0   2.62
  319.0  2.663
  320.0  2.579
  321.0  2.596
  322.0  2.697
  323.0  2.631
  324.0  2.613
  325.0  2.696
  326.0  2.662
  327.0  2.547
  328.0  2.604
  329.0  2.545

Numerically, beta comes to -0.08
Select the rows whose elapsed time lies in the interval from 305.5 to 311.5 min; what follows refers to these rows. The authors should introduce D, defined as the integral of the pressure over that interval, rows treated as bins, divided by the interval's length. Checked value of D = 2.58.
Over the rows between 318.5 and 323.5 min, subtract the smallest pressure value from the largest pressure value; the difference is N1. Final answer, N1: 0.12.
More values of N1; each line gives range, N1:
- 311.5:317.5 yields 0.13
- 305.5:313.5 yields 0.21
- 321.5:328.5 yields 0.15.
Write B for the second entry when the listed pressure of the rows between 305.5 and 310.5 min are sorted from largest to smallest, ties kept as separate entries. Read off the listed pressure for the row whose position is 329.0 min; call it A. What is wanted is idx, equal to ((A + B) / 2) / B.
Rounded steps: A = 2.545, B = 2.619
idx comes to 0.99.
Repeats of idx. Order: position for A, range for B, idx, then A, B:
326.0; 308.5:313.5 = 1.00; 2.662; 2.654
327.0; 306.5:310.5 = 0.99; 2.547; 2.619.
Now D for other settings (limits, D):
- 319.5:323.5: 2.63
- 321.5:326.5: 2.66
